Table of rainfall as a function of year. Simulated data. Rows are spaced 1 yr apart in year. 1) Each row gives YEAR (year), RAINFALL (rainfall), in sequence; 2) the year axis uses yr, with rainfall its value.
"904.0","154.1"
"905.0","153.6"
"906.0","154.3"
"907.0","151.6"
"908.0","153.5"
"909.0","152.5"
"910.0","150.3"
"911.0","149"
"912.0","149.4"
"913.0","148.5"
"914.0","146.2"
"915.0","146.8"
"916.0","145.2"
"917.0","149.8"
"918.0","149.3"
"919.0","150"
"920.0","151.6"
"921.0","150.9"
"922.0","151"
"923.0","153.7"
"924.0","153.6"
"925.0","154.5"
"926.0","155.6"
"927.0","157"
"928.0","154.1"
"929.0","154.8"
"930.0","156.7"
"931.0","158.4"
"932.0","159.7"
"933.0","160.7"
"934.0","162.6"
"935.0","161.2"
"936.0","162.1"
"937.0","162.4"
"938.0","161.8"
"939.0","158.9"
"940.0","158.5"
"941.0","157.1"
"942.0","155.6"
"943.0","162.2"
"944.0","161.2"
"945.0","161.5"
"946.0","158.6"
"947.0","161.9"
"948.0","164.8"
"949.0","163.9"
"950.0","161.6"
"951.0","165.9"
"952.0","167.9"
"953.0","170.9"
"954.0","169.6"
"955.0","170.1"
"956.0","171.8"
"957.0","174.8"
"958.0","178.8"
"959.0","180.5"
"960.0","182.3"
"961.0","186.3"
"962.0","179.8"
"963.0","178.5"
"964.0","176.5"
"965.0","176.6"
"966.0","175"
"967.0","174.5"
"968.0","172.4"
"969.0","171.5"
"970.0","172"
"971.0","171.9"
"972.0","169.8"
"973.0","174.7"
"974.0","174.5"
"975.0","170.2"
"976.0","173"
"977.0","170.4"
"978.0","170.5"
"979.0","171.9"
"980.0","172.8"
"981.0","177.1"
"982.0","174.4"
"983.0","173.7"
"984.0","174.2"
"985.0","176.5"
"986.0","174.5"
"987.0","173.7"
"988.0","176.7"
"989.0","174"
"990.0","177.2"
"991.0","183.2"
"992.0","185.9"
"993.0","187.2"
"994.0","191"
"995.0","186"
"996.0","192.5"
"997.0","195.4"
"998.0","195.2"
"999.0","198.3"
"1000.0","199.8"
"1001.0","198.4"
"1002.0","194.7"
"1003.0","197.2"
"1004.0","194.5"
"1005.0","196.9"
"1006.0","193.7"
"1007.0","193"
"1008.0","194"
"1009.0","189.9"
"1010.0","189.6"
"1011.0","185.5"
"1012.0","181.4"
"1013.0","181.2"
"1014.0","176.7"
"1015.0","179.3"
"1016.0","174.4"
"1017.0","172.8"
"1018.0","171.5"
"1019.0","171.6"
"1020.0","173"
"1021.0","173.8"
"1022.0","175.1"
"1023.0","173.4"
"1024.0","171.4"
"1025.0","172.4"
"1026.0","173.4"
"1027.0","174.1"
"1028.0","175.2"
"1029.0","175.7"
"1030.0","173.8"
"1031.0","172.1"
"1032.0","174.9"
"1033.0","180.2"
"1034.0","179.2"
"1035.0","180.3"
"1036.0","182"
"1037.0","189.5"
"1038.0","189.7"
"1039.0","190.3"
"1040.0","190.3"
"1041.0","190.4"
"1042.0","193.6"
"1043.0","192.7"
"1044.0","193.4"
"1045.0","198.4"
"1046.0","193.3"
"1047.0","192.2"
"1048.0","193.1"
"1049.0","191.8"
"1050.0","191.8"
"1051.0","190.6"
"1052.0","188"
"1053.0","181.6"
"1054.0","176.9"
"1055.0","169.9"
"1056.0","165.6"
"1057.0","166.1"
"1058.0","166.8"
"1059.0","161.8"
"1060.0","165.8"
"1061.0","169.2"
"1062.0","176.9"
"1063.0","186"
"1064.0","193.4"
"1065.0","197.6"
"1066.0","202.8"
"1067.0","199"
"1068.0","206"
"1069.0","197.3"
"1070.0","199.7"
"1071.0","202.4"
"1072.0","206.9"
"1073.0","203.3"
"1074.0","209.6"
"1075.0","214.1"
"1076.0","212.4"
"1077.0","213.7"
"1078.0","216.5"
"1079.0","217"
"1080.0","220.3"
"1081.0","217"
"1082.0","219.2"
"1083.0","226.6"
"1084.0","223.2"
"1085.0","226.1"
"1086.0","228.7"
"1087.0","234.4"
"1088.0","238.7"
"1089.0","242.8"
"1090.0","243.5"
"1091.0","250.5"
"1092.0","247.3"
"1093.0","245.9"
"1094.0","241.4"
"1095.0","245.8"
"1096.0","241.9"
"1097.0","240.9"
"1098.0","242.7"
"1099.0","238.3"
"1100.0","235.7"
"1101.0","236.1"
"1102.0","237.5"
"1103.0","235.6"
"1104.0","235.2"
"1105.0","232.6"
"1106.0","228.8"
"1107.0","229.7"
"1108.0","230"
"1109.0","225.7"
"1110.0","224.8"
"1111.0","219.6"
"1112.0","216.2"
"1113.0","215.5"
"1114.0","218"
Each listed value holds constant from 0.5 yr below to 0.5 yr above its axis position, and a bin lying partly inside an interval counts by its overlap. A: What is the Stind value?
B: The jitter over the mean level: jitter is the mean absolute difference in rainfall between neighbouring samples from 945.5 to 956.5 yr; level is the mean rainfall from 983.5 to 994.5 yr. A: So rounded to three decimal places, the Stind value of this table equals 0.012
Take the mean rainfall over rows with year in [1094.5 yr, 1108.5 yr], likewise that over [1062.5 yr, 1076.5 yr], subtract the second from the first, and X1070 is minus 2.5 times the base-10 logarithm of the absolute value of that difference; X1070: -3.8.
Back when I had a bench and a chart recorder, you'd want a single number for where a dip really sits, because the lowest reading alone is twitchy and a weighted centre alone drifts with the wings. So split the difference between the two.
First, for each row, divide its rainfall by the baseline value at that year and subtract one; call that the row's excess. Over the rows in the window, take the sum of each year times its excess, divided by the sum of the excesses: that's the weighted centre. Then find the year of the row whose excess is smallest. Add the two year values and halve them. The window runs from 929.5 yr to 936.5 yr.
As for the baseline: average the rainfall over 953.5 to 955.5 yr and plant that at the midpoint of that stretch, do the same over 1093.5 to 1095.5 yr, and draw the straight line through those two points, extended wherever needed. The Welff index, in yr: 931.9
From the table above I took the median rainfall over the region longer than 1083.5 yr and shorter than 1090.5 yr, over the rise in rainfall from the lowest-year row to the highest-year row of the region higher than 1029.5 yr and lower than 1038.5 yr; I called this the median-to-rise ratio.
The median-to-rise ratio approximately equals 15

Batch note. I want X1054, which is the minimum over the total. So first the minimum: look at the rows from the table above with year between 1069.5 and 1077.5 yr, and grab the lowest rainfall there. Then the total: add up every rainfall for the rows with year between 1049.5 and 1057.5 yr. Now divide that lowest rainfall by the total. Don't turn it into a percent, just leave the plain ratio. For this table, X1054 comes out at 0.140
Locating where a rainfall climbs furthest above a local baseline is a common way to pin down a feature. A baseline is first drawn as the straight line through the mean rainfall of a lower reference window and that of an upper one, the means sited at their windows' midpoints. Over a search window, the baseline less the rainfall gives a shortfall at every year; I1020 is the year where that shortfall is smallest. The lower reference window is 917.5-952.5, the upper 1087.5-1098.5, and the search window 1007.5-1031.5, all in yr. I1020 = 1008.0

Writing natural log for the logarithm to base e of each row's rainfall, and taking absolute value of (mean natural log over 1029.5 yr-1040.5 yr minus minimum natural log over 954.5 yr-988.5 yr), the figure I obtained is 0.07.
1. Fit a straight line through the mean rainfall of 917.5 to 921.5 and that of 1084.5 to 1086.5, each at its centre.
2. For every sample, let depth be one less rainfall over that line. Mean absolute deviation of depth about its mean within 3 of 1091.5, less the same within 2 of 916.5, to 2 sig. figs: 0.0018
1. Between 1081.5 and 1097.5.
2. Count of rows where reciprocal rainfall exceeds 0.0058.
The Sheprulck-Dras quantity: 0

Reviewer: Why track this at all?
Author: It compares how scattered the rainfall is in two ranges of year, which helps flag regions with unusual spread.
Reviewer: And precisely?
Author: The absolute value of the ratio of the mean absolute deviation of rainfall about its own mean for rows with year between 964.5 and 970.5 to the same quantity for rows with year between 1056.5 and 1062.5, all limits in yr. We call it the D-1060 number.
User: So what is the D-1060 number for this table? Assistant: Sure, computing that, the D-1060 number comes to 0.48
